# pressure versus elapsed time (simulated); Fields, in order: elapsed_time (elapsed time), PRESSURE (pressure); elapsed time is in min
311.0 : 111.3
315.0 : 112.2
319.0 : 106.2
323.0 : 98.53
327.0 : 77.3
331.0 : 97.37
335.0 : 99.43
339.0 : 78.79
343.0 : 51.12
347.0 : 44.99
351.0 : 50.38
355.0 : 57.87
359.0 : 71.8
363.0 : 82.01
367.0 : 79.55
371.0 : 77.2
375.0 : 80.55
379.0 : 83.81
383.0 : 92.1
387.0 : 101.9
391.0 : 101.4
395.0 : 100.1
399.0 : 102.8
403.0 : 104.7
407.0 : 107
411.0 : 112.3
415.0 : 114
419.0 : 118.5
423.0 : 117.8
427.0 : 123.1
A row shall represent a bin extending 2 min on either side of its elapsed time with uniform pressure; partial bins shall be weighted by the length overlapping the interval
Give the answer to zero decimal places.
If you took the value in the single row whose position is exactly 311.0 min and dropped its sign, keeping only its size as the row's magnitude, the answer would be 111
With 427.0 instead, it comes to 123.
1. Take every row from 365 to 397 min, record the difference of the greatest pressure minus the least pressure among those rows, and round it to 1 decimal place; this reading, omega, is 24.7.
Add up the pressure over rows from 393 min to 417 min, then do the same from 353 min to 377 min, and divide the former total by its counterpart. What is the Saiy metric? 1.4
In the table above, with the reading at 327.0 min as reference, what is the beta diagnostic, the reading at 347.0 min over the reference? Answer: 0.6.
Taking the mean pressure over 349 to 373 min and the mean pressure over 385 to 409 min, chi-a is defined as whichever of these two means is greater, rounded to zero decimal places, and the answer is 103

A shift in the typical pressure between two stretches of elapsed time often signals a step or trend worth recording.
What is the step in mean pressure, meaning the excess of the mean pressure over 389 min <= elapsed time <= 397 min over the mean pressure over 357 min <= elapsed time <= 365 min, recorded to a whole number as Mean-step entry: 24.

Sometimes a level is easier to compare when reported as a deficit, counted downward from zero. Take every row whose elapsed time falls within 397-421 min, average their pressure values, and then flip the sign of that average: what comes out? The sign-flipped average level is -110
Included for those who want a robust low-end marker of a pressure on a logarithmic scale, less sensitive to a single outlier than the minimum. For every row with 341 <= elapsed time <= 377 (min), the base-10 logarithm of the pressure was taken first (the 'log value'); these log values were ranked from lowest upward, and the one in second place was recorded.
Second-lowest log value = 1.70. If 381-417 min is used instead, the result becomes 2.00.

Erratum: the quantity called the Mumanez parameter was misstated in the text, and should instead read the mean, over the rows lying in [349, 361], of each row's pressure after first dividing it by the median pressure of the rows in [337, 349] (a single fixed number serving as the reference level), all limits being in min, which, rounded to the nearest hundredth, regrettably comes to 1.17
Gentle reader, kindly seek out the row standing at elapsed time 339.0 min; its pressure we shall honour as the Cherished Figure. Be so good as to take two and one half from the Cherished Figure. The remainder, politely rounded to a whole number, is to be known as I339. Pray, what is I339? 76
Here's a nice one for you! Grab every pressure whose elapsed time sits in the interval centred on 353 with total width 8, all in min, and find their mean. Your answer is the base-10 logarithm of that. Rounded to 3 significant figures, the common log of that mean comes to 1.73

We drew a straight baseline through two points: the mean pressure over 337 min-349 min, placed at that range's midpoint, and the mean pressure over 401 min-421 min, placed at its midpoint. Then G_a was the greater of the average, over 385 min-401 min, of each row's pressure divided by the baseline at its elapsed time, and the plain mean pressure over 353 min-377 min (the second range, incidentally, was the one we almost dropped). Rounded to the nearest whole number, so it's 75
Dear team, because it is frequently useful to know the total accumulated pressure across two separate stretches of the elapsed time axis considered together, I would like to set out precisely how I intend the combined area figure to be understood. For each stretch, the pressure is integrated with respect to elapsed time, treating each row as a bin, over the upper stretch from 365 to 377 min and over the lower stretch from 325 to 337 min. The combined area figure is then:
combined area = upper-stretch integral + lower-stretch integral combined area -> 2046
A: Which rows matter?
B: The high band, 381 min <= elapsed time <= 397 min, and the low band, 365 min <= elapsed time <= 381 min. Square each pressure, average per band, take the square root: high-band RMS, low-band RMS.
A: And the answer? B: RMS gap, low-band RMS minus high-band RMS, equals -19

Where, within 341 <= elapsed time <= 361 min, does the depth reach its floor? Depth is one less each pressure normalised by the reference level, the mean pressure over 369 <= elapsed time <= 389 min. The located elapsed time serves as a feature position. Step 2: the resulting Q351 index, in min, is 359.0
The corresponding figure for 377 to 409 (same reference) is 407.0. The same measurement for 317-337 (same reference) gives 319.0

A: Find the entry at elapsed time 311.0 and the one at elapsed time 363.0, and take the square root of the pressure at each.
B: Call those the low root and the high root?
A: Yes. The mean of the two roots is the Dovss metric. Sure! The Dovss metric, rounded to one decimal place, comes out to 9.8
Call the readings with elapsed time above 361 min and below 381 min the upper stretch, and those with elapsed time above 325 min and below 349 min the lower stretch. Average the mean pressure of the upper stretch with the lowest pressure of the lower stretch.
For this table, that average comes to 63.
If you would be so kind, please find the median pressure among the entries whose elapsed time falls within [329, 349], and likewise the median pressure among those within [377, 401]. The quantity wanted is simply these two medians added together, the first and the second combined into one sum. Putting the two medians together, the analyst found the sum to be 180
